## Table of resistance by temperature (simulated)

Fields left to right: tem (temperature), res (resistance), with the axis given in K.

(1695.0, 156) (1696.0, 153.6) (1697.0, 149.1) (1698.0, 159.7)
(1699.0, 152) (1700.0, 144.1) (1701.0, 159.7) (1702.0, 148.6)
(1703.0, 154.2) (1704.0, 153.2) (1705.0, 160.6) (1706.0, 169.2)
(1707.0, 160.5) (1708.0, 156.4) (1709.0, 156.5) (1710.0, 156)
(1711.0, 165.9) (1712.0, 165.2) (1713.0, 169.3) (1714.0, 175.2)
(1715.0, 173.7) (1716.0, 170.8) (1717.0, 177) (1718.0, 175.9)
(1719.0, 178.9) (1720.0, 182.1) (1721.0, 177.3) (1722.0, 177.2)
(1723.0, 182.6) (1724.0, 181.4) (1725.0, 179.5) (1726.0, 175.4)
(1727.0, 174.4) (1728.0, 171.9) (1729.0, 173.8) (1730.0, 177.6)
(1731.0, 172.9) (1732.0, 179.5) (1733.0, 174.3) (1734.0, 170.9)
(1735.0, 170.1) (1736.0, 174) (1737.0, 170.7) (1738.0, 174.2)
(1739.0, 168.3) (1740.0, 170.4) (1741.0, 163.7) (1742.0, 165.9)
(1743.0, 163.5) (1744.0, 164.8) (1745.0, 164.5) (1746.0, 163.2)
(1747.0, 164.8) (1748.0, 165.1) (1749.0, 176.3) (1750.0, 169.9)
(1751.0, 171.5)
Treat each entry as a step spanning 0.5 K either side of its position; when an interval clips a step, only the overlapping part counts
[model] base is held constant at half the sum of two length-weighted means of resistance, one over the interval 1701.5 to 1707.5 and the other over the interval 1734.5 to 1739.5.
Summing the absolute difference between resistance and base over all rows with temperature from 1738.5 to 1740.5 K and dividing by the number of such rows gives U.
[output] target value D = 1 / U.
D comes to 0.210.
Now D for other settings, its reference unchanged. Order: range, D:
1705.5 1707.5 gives 0.230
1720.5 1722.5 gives 0.079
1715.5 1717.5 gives 0.107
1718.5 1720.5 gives 0.063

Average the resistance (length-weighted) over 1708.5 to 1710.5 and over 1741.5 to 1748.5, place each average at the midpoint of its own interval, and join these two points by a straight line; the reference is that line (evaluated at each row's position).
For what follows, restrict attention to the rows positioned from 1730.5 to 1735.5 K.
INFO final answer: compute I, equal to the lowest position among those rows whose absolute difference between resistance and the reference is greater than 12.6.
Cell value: 1732.0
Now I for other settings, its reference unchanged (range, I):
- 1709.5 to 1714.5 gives 1714.0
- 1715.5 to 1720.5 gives 1716.0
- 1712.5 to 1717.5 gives 1714.0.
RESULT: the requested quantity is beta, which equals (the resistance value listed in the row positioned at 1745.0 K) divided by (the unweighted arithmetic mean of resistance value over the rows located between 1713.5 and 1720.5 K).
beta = 0.93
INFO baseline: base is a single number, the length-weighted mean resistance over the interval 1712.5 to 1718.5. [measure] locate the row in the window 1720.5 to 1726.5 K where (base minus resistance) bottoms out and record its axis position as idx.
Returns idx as 1723.0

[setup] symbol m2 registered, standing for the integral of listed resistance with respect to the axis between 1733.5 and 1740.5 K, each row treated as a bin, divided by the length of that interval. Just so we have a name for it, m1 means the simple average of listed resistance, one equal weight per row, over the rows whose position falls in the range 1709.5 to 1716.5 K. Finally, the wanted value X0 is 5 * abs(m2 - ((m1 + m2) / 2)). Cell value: 8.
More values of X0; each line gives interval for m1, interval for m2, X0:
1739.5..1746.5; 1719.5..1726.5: 36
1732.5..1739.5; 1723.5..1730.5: 11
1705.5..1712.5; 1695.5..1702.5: 22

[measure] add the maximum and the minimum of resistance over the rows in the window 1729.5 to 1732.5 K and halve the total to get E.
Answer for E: 176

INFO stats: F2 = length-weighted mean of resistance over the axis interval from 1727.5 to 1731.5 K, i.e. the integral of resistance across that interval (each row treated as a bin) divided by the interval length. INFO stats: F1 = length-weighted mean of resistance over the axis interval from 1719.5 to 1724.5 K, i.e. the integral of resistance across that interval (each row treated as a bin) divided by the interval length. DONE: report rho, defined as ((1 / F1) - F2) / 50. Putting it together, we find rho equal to -3.48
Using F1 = 180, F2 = 174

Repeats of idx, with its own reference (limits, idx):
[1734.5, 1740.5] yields 1738.0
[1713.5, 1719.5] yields 1719.0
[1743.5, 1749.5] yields 1749.0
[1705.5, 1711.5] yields 1706.0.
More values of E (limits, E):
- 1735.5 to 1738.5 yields 172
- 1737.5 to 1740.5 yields 171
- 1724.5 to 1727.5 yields 177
